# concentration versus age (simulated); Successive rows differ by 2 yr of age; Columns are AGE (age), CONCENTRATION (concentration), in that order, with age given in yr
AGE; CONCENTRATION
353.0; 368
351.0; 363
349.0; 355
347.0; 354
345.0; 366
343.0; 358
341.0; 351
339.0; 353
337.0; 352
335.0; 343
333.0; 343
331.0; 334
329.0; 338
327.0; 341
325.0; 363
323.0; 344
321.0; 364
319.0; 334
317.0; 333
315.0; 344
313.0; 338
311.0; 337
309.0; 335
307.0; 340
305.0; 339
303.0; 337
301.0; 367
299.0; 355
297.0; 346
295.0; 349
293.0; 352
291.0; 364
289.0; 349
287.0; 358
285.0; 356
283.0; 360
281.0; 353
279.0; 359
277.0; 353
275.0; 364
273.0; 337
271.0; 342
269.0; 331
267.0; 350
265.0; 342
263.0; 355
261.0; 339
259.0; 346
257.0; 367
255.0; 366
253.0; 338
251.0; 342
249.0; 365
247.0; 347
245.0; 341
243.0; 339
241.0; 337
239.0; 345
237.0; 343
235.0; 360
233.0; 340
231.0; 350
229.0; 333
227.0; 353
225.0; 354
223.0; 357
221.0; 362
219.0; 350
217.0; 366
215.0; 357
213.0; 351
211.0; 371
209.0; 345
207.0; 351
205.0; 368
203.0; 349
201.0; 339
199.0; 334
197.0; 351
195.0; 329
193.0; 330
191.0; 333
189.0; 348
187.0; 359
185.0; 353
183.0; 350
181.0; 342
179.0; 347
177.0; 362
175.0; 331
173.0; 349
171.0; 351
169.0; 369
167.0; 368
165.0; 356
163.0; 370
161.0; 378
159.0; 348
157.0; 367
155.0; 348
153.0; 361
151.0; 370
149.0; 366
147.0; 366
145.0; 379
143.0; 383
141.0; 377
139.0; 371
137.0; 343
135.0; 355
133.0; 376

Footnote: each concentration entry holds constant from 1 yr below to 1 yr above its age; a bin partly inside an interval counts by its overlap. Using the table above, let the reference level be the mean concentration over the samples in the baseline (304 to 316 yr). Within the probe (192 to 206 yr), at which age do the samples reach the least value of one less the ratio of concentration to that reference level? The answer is 205.0 yr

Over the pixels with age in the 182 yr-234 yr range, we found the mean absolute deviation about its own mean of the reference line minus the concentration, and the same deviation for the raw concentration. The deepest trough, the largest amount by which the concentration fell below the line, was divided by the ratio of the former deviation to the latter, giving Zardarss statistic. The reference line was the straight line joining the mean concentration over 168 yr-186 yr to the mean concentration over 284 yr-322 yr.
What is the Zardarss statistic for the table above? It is 21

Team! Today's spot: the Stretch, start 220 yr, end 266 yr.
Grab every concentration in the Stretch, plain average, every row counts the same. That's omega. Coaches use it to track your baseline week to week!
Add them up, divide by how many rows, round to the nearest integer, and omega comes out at 349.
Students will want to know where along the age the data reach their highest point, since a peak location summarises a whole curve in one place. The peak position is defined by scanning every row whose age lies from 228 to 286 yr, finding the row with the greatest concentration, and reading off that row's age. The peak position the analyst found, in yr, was 257.0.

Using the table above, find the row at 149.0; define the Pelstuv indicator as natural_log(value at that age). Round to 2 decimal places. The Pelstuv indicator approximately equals 5.90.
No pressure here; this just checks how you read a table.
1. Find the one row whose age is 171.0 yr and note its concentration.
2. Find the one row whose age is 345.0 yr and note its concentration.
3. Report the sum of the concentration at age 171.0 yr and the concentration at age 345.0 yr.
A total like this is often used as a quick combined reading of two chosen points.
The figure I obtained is 717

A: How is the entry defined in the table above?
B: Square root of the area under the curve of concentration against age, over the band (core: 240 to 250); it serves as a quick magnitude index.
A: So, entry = 58.8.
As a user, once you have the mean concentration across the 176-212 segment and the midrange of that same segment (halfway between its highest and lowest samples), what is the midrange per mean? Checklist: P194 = 1.006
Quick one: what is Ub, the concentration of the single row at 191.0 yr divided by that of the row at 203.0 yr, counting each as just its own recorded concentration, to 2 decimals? 0.95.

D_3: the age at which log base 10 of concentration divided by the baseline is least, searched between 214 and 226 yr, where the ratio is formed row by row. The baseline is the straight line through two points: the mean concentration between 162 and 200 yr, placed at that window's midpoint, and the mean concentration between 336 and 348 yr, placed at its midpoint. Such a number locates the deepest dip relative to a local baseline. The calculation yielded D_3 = 219.0 yr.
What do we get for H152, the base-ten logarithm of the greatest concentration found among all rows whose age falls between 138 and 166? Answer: 2.58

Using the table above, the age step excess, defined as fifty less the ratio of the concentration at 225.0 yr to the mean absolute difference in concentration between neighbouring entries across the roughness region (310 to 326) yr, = 22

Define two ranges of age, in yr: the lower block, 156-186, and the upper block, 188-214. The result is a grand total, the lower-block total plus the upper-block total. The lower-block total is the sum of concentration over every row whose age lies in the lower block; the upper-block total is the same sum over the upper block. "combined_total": 9840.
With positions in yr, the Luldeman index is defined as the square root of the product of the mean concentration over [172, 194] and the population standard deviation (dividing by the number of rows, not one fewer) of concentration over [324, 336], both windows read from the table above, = 56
